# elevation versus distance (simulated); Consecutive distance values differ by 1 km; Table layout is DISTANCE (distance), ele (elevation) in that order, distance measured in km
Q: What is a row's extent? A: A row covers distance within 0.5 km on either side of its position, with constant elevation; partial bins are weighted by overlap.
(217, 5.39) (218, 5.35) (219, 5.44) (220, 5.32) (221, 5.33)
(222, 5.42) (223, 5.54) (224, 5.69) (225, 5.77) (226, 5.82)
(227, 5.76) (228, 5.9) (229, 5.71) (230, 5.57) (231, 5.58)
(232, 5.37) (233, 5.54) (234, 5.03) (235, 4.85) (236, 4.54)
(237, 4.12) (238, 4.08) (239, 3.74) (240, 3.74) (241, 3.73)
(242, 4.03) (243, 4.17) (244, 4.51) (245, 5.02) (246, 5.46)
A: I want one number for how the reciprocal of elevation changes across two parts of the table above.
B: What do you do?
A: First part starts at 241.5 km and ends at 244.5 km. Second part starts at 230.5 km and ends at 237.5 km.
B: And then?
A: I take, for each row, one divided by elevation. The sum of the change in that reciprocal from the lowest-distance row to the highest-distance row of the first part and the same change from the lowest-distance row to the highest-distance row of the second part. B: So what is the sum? 0.037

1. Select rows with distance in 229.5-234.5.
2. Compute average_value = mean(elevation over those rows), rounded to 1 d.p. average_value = 5.4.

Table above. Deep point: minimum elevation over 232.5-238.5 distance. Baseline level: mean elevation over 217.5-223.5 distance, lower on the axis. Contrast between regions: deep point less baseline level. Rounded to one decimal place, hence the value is -1.3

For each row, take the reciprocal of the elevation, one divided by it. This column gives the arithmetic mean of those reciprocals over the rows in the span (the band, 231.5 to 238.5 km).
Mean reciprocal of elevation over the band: 0.211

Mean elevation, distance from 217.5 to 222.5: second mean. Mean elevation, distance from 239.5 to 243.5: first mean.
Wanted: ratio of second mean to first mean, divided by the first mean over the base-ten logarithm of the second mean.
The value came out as 0.26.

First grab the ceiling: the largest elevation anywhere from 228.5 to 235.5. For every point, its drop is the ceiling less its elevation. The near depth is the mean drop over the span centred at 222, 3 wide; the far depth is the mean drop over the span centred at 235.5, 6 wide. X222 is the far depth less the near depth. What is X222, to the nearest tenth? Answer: 0.7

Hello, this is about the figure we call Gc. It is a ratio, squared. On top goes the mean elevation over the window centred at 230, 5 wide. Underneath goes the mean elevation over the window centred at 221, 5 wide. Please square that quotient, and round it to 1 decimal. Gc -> 1.1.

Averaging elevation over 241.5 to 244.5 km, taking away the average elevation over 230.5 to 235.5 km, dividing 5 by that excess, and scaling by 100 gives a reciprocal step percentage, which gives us -482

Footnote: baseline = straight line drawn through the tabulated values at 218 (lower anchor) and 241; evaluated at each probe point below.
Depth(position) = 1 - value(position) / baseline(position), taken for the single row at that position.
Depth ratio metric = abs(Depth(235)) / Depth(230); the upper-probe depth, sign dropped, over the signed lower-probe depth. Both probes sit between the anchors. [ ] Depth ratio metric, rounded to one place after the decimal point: -0.7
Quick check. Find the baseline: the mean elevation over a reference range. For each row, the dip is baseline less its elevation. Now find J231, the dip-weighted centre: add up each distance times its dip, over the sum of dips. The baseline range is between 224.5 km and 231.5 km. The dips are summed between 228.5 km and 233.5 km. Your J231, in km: 231.6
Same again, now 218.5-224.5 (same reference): 220.9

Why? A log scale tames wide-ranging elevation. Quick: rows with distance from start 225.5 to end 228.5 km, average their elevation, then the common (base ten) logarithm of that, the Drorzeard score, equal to 0.765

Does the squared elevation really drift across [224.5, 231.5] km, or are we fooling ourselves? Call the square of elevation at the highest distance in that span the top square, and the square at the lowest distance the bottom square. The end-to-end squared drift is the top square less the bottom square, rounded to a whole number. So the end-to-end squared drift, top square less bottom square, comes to -2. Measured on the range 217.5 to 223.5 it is 2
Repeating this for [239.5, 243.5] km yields 3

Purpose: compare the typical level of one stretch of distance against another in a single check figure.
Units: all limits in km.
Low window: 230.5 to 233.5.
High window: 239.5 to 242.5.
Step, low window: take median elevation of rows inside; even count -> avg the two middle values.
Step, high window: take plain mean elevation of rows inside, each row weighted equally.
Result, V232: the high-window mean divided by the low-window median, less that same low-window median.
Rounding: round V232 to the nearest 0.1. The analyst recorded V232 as -4.8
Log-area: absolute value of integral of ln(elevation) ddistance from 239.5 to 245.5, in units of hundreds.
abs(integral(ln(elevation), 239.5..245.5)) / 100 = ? 0.086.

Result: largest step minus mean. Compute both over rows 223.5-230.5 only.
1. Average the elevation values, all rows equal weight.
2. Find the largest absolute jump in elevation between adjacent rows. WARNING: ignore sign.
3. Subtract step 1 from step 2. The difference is -5.6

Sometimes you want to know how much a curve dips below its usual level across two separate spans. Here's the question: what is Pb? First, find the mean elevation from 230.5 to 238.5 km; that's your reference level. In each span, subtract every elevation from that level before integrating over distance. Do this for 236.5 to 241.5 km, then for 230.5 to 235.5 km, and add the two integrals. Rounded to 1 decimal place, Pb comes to 3.1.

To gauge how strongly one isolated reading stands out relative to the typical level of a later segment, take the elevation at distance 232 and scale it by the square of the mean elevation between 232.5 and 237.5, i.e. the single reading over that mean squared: 0.23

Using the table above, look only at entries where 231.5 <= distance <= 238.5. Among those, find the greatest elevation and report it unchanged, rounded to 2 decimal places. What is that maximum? 5.54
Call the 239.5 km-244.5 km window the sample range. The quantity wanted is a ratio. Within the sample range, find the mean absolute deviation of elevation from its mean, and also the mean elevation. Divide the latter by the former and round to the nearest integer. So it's 17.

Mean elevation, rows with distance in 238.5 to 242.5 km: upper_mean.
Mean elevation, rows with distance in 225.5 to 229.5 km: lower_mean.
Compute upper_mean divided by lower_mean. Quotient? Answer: 0.66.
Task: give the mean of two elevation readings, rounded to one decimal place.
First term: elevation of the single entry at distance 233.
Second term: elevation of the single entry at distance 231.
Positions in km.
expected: 5.6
